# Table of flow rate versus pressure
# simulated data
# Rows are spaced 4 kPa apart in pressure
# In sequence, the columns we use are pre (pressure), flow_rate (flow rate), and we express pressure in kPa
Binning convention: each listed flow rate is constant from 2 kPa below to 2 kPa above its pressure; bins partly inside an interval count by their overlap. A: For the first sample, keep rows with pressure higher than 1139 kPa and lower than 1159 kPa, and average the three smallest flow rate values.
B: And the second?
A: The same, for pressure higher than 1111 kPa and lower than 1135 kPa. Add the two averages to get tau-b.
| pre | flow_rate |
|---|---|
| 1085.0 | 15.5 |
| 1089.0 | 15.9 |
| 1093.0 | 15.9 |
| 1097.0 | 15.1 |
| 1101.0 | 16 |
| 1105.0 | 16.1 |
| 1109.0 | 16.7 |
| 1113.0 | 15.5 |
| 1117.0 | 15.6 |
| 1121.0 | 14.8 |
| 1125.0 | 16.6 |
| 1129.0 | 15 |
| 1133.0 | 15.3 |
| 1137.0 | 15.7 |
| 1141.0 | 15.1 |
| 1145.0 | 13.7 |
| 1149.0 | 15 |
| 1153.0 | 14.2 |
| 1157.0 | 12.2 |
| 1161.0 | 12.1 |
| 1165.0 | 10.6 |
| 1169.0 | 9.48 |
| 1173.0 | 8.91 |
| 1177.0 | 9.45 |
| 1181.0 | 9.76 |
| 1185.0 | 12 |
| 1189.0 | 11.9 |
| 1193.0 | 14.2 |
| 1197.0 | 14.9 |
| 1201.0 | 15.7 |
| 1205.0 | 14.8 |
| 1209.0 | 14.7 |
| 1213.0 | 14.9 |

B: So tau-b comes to 28.4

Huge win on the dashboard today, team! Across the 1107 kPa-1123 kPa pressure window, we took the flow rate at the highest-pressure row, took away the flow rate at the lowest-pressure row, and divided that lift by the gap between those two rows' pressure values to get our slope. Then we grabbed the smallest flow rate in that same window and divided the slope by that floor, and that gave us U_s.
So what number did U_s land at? -0.011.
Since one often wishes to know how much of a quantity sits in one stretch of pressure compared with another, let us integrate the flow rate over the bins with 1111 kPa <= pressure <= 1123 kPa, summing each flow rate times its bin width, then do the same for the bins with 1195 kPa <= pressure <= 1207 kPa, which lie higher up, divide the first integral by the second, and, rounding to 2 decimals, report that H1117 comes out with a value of 1.01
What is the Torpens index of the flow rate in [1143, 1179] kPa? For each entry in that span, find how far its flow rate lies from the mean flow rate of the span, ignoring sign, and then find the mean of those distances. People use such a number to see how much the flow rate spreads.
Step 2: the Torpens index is 1.9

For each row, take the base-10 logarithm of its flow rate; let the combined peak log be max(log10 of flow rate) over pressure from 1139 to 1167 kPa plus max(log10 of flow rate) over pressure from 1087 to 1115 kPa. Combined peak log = 2.40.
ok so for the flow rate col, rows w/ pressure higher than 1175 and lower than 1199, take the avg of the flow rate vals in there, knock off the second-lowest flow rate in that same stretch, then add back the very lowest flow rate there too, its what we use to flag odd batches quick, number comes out 11.7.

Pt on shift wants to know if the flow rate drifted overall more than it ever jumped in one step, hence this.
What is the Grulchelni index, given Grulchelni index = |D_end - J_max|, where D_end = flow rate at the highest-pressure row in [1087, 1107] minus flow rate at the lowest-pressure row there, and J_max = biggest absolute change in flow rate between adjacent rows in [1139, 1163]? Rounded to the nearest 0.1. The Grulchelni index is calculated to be 1.8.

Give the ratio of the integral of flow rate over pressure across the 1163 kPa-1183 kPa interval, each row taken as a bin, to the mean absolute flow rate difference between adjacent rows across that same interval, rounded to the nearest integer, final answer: 304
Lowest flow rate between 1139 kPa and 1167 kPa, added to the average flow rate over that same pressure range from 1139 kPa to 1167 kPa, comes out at 23.9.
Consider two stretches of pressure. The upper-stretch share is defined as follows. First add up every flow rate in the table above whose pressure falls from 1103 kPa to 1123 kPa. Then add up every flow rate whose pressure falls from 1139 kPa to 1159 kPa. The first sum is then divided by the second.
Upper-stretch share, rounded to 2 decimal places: 1.12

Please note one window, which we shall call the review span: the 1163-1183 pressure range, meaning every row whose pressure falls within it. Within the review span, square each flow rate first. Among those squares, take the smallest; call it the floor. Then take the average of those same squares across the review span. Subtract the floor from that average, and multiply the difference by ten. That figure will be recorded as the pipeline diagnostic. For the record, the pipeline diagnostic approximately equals 138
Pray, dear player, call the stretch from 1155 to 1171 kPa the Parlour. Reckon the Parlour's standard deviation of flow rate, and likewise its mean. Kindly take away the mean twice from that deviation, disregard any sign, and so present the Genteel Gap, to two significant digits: 21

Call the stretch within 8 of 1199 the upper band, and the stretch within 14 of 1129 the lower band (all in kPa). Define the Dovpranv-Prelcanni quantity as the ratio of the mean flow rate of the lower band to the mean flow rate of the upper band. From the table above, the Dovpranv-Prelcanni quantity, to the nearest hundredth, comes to 1.04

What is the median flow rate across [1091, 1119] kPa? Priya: 15.9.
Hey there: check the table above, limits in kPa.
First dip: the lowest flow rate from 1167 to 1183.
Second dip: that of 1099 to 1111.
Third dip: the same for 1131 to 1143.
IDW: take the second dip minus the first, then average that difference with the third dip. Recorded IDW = 11.1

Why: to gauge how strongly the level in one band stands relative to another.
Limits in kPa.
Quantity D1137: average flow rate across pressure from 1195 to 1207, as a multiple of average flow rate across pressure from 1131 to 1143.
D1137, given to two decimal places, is 0.98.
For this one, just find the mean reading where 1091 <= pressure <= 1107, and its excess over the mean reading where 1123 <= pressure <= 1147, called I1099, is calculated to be 0.5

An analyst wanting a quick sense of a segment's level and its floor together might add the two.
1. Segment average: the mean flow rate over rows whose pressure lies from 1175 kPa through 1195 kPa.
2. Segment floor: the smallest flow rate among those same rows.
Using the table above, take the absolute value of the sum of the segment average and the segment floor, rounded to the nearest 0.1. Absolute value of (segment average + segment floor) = 20.9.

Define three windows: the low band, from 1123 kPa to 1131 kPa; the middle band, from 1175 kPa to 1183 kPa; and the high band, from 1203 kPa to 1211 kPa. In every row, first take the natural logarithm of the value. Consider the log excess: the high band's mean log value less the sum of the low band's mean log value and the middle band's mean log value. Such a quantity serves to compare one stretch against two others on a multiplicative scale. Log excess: -2.3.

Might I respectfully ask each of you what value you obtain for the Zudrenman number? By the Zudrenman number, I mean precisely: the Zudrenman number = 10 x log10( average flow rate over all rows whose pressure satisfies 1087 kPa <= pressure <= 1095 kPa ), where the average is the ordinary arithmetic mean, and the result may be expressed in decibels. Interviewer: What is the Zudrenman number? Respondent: 12.0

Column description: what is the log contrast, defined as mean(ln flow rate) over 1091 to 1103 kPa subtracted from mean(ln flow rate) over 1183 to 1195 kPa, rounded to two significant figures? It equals -0.21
